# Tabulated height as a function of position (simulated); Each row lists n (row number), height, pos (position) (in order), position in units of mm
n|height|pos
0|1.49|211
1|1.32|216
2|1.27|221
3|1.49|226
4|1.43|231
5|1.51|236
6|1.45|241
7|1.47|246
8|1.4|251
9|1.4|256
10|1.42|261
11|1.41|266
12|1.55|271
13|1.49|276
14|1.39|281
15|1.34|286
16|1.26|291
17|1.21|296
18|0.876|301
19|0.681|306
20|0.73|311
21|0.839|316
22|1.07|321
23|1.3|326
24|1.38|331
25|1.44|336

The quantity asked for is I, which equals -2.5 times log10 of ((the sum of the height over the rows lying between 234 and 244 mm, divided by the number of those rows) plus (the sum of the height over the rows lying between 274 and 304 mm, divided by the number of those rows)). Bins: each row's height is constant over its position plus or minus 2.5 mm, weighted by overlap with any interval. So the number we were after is -1.09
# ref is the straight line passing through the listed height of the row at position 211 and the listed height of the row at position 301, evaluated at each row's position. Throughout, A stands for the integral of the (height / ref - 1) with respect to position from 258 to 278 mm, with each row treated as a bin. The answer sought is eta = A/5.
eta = 1.33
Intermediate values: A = 7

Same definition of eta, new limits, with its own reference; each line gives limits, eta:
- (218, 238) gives 0.14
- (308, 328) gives 1.17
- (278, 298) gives 1.42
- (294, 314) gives 0.02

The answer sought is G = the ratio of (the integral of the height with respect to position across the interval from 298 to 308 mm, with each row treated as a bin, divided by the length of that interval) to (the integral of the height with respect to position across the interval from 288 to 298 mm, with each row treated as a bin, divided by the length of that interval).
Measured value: 0.65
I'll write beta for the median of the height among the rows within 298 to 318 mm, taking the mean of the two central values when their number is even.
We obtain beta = 0.78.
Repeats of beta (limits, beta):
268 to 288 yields 1.44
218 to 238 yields 1.46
